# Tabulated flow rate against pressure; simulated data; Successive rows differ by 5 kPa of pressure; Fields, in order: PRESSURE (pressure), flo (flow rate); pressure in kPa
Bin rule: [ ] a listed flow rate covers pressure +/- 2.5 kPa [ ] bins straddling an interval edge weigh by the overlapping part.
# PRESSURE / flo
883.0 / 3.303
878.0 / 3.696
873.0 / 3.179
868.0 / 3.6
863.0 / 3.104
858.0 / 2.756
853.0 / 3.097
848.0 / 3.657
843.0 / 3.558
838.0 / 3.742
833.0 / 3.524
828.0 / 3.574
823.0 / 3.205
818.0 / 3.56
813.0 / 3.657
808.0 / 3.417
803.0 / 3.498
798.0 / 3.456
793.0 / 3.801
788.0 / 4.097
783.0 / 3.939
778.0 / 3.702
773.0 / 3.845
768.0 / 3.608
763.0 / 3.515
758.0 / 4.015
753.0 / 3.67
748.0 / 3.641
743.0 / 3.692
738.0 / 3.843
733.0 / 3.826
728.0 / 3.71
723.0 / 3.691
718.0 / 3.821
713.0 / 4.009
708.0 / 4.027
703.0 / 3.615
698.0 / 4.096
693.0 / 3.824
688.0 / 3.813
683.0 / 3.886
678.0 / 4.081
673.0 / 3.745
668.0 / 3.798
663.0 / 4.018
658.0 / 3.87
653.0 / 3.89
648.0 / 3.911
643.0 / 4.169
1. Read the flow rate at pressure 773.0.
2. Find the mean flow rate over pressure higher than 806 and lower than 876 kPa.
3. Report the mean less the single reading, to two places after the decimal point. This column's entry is -0.44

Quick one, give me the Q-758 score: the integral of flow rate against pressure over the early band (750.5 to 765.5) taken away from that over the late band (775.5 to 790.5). 3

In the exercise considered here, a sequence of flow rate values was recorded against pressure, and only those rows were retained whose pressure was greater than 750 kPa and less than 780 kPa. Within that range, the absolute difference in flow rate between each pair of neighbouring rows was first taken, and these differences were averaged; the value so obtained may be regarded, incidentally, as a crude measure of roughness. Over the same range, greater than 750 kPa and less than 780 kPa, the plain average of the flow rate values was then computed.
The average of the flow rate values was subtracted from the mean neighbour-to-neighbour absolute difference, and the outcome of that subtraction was -3.46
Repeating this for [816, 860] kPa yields -3.14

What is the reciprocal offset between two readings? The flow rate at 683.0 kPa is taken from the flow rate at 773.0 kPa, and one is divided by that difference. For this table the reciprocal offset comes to -24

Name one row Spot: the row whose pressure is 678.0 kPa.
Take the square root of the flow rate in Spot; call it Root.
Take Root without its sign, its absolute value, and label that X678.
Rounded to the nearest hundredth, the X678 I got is 2.02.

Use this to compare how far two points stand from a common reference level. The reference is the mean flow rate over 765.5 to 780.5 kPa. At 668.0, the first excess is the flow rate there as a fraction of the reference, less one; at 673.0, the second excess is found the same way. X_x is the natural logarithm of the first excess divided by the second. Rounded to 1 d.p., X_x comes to 1.1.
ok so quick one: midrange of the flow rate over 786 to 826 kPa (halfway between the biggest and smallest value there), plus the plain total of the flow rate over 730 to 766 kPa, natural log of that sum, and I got 3.40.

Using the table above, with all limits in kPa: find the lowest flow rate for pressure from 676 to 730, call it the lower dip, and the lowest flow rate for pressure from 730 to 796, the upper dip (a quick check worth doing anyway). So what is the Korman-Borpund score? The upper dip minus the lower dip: -0.10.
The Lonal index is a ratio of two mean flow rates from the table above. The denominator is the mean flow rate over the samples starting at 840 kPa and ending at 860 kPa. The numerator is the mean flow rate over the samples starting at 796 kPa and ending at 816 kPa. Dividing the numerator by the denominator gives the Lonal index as 1.07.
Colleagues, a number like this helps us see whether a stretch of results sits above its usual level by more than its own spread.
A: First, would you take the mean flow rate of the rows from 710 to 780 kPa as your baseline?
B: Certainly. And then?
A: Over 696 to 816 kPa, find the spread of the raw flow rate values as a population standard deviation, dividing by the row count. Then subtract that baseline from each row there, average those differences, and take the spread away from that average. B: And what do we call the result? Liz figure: -0.2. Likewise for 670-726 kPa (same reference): 0.0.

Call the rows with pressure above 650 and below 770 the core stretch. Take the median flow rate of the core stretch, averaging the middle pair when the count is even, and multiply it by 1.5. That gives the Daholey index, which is 5.7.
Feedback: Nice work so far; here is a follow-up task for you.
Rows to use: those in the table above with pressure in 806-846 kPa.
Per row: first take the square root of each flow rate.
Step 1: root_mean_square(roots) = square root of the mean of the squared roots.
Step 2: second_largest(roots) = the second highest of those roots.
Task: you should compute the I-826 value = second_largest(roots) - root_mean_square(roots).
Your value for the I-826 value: 0.034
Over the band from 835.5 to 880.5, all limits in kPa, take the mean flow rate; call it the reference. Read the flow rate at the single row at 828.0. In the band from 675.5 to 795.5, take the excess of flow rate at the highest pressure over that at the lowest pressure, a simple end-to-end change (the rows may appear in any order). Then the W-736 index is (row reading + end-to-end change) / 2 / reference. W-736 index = 0.488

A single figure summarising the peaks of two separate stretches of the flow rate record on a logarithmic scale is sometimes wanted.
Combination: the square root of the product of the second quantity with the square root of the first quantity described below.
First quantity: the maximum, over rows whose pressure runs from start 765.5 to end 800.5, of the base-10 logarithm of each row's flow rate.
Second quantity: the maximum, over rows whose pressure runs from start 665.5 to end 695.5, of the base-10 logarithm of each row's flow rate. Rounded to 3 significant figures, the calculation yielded 0.691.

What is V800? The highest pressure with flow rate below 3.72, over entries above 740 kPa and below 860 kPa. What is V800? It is 858.0 kPa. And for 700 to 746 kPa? 743.0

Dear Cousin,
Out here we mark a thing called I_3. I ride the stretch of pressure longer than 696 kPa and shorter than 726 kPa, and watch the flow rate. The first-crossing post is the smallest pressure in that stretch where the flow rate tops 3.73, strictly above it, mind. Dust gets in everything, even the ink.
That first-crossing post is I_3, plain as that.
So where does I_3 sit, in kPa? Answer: 698.0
